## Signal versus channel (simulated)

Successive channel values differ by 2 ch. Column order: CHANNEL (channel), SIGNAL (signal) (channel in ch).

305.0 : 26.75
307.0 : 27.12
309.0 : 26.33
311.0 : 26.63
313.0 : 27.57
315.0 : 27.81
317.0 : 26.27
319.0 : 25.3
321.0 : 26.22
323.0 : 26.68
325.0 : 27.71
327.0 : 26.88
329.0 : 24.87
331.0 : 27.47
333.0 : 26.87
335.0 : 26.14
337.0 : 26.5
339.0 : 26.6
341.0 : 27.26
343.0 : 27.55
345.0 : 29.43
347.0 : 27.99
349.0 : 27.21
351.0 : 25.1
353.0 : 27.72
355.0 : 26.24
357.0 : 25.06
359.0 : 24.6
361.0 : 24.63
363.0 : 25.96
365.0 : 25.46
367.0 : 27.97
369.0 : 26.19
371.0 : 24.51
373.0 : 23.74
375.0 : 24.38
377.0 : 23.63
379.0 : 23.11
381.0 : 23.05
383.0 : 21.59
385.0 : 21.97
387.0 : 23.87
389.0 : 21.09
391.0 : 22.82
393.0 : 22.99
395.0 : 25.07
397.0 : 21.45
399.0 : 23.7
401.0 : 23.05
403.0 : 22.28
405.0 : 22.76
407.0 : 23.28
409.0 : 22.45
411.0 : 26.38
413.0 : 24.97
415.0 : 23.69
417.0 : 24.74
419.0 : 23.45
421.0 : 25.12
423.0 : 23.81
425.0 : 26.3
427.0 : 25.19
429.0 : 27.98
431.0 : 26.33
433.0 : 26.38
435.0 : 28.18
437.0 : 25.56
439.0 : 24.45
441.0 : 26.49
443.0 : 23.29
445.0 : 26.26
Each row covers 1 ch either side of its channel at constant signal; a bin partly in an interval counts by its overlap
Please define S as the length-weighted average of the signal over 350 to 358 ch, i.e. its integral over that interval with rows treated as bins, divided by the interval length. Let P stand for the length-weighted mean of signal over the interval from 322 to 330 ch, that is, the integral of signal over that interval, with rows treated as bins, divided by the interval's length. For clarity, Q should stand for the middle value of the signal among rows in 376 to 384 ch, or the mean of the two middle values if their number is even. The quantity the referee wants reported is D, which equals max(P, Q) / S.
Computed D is 1.02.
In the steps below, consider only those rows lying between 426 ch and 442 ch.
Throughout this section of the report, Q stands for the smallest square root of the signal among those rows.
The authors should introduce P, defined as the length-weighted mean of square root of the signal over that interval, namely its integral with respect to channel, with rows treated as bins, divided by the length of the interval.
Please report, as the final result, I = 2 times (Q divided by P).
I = 1.928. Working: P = 5.13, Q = 4.94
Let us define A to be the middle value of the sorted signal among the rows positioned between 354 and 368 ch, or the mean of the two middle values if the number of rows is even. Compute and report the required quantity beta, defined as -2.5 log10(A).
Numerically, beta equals -3.51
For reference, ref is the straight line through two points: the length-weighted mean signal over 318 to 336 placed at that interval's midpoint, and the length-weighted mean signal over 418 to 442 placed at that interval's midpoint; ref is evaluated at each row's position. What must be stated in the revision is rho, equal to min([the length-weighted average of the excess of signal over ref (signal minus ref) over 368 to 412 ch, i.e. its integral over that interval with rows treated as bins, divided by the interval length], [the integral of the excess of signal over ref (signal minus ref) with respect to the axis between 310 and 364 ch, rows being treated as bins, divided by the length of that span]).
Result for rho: -2.70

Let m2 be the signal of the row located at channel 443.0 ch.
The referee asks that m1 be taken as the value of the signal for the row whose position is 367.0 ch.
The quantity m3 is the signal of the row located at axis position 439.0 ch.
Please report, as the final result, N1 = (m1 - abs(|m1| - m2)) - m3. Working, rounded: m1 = 27.97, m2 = 23.29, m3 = 24.45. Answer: -1.2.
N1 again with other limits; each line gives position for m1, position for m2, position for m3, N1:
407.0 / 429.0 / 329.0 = -6.3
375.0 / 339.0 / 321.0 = -4.1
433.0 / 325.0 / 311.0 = -1.6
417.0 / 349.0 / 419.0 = -1.2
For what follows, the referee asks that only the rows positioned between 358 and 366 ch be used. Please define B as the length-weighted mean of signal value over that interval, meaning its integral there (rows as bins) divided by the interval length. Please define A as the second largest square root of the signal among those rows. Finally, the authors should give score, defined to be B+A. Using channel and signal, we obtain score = 30.2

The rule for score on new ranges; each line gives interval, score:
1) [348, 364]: 31.0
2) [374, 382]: 28.4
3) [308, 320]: 31.9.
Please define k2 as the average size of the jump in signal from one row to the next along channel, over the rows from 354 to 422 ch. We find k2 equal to 1.29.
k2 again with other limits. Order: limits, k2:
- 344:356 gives 1.69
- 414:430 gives 1.67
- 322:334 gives 1.41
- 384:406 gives 1.64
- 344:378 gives 1.25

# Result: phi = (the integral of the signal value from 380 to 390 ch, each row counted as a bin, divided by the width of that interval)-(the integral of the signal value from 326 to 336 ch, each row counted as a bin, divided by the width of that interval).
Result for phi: -4.1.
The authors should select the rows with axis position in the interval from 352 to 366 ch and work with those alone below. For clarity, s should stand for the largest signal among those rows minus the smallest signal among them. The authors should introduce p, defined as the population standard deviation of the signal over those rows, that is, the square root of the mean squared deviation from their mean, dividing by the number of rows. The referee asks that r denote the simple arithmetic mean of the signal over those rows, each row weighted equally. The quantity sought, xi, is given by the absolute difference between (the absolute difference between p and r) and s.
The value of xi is 21.5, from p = 1.02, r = 25.7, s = 3.1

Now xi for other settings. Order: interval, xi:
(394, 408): 18.4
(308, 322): 23.3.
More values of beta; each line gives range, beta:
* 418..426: -3.47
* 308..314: -3.56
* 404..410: -3.39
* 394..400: -3.44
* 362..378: -3.49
